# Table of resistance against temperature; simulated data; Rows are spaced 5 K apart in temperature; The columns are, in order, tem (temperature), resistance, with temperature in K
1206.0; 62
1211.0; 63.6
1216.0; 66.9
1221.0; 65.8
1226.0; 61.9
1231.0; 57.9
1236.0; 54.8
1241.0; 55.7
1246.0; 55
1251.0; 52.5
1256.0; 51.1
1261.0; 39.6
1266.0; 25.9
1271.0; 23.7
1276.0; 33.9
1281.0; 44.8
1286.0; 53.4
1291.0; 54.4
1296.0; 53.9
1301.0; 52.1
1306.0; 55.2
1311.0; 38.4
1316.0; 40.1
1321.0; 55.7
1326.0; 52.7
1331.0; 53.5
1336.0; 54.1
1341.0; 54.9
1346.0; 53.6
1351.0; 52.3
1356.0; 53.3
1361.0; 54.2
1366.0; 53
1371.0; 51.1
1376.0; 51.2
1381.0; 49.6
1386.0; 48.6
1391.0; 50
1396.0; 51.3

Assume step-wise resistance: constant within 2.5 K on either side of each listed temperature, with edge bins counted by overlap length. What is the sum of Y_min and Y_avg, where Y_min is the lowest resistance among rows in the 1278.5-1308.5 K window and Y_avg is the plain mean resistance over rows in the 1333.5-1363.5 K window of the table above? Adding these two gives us 99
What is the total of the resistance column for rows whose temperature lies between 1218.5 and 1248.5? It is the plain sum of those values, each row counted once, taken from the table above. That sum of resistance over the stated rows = 351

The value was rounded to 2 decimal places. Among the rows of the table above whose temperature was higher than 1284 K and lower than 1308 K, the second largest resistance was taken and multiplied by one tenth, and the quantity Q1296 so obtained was 5.44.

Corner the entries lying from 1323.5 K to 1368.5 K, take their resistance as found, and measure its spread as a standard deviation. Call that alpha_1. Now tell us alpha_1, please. 0.8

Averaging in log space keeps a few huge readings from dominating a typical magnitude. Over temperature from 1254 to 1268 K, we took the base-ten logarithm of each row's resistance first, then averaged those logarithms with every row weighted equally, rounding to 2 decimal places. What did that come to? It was 1.57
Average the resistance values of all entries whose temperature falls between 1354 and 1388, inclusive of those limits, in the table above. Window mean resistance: 51.6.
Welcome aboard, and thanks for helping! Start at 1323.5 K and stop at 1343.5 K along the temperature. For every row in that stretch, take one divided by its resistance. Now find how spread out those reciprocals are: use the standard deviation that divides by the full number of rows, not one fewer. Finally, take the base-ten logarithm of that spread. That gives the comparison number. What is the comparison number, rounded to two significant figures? -3.6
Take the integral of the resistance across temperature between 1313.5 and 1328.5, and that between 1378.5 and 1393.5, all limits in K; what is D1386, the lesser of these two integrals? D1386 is 741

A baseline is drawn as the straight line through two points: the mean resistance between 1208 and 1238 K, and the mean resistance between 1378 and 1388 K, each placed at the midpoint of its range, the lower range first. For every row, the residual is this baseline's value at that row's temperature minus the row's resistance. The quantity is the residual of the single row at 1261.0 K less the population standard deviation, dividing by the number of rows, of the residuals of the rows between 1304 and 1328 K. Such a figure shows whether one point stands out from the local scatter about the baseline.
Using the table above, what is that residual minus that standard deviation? 12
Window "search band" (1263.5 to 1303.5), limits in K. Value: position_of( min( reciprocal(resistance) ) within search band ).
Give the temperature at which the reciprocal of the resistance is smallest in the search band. 1291.0 K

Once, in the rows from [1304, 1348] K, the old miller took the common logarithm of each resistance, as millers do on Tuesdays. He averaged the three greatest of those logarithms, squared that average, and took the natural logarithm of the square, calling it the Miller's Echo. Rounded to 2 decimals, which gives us 1.11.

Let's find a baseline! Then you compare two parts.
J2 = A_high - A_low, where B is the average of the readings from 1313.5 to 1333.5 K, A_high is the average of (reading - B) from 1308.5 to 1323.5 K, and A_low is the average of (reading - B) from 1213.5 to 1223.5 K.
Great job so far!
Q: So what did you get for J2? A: -22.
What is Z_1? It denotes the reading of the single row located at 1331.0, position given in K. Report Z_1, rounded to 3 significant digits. 53.5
